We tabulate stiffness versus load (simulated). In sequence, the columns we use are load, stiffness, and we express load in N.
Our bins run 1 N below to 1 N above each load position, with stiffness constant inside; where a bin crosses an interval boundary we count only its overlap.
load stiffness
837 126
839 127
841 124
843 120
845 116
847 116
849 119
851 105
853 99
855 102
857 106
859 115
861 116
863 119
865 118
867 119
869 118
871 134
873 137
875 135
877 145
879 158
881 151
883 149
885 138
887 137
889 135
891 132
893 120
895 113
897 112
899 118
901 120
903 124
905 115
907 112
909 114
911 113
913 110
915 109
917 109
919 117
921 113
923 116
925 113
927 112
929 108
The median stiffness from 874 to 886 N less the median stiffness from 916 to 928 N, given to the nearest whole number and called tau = 34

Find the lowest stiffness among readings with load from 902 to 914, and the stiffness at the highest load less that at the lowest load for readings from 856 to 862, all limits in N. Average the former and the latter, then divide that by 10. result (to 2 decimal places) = 6.00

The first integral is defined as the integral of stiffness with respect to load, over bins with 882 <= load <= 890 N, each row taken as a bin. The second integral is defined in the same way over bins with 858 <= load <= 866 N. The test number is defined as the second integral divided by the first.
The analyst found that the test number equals 0.84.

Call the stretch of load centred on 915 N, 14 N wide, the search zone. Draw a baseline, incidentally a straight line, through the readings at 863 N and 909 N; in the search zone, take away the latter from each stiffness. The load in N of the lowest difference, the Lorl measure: 915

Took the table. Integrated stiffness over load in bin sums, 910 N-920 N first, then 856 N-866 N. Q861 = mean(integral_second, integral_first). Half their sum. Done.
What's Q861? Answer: 1132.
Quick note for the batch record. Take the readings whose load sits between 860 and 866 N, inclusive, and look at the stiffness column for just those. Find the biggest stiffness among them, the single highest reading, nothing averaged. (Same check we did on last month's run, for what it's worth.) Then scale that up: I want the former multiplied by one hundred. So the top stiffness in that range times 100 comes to 11900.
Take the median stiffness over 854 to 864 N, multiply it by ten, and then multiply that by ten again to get 11500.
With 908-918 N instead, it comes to 11000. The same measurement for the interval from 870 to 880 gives 13700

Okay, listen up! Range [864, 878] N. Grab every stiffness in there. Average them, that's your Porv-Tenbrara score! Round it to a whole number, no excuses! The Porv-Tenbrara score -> 129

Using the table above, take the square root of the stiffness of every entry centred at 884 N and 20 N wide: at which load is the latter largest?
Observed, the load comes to 879 N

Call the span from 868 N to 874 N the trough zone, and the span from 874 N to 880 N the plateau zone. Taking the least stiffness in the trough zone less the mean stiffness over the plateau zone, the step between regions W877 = -28.0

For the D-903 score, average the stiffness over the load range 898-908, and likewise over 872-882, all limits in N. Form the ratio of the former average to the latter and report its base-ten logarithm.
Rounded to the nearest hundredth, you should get -0.09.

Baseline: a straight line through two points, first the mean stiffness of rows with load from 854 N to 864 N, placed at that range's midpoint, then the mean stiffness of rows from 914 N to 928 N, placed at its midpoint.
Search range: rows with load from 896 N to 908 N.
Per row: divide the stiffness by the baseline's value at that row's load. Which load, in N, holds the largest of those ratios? 903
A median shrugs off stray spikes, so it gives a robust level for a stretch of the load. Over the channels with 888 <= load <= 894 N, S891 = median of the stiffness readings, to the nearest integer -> 132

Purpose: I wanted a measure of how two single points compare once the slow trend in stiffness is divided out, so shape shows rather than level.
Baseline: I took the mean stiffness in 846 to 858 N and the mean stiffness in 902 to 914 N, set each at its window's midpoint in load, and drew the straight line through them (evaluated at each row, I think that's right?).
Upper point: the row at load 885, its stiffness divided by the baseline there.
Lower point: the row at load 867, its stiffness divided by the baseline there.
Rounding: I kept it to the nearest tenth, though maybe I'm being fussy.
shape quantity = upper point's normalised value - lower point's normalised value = 0.1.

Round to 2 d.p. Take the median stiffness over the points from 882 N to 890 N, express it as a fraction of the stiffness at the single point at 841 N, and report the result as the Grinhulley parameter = 1.11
